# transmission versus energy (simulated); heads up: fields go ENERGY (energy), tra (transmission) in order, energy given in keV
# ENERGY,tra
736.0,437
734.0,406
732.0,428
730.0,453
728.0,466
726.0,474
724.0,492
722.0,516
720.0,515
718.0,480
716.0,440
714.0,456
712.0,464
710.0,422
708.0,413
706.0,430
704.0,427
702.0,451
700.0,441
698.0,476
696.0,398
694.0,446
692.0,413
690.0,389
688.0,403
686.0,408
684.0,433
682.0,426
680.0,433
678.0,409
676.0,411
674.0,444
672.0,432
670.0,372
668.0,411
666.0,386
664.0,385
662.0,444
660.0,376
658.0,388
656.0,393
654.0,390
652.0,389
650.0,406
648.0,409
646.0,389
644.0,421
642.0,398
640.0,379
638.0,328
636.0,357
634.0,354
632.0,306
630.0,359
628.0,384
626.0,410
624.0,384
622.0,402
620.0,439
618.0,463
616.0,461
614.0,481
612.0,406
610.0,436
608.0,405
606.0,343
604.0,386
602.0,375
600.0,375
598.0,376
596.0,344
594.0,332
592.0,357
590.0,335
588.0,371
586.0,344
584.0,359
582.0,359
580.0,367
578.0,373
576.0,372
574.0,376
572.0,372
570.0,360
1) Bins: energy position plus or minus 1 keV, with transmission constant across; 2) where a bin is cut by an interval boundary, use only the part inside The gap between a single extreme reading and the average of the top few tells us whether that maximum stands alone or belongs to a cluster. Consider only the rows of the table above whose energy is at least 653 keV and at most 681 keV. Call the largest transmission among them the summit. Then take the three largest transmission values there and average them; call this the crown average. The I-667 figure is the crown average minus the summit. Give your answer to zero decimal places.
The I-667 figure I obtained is -4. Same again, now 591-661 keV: -13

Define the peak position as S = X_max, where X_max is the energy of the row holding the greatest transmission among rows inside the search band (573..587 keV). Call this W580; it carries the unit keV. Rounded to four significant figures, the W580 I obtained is 574.0 keV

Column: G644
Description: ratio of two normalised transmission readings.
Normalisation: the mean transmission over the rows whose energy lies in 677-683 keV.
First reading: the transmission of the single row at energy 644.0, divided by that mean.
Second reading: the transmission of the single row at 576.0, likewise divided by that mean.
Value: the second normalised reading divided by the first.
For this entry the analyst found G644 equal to 0.88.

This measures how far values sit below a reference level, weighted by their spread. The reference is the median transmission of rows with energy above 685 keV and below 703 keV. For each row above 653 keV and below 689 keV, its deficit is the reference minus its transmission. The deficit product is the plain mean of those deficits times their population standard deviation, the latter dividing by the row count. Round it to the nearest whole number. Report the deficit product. 112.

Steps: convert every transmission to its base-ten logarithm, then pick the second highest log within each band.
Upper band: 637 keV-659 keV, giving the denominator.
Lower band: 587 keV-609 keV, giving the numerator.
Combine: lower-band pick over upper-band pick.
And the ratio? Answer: 0.99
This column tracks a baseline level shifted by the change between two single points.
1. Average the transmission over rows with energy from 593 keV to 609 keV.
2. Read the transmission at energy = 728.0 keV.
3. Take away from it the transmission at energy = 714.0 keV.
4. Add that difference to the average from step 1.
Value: 377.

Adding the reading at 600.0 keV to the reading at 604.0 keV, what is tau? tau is 761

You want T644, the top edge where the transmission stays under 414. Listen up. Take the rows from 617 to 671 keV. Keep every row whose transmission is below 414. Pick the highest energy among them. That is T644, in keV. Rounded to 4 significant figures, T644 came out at 670.0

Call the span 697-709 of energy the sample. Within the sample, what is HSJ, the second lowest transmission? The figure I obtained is 427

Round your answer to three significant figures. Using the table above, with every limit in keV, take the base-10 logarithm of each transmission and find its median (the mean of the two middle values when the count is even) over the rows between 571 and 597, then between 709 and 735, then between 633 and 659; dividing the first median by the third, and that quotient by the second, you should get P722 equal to 0.370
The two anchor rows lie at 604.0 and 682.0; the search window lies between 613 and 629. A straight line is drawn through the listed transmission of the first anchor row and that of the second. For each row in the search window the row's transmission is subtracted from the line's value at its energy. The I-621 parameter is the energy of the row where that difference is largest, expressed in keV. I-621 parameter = 628.0 keV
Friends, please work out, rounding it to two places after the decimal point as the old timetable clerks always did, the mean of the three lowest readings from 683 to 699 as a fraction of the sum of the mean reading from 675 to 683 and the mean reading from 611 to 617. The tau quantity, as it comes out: 0.46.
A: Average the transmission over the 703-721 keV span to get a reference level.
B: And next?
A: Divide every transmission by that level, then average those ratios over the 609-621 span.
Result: 1.00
